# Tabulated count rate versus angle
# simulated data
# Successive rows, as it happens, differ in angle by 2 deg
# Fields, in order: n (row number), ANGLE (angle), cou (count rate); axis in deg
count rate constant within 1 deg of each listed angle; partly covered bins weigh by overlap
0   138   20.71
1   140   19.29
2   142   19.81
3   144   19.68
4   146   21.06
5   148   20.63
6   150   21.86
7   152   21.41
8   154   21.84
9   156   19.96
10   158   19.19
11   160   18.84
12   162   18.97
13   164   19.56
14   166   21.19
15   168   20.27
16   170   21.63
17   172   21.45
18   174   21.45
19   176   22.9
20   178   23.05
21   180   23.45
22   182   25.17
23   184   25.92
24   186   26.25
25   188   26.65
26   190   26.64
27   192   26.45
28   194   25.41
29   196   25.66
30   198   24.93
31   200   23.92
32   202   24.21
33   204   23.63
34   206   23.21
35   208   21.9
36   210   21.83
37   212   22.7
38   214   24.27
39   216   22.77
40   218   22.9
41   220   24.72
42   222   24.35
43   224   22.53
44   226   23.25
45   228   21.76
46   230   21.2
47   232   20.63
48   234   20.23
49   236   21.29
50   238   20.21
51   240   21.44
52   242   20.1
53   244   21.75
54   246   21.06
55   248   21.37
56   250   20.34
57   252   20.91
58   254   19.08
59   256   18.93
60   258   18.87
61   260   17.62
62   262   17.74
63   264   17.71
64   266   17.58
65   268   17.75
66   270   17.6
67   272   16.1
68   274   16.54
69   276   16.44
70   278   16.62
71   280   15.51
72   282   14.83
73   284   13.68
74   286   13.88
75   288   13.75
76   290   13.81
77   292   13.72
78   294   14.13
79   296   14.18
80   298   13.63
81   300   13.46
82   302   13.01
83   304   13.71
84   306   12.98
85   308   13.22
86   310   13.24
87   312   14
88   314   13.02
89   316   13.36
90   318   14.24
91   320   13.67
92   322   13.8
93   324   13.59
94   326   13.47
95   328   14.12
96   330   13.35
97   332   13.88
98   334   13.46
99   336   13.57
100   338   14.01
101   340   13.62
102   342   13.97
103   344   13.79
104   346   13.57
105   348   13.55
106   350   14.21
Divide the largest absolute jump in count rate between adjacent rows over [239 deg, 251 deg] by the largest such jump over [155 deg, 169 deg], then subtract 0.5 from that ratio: 0.51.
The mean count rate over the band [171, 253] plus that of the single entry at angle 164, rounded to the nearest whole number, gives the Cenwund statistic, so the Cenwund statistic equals 43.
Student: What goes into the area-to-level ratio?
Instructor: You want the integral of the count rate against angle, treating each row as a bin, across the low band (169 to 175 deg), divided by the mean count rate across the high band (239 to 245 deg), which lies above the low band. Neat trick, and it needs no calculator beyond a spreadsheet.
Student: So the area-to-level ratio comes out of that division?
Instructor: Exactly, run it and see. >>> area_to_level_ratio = 6.1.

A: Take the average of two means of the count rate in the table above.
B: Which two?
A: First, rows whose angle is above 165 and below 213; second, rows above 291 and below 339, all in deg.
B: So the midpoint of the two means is 18.7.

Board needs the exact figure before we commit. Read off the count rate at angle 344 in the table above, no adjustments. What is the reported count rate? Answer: 13.79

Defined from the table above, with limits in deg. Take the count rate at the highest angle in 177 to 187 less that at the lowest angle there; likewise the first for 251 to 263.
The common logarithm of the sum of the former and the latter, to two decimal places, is -1.52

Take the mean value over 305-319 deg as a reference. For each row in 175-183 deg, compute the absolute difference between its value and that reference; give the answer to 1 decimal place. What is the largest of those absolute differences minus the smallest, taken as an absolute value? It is 2.3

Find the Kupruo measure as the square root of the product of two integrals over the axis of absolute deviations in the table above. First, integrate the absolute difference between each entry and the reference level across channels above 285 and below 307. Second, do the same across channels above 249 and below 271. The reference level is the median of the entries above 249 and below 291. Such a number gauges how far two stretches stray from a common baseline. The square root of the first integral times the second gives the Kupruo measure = 43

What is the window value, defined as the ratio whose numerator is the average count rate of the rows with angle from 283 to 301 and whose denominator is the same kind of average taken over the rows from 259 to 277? 0.80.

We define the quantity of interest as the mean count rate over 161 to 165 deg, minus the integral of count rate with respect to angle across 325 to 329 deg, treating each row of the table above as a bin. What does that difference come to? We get -36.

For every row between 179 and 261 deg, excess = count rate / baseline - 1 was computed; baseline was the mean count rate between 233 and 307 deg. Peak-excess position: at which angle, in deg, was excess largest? 188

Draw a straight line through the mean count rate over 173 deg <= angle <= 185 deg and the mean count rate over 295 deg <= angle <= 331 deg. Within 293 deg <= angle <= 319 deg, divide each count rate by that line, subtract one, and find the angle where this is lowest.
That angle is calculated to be 302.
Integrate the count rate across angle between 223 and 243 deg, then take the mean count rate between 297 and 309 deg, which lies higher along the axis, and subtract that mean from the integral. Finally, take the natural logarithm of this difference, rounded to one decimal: 6.0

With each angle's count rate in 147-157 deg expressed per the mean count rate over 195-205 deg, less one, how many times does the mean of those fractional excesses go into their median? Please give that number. 0.92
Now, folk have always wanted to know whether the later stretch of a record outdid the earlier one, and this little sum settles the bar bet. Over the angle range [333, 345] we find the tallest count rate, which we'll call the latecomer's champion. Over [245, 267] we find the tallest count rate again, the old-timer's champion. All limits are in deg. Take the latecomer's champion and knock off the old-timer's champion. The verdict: -7.4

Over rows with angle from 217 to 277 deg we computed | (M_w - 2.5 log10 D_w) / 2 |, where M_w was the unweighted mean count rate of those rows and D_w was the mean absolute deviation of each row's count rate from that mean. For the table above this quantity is 9.7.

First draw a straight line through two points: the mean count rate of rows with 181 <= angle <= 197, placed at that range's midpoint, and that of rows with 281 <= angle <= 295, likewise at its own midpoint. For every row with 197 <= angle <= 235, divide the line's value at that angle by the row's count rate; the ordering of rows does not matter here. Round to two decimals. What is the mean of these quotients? 0.99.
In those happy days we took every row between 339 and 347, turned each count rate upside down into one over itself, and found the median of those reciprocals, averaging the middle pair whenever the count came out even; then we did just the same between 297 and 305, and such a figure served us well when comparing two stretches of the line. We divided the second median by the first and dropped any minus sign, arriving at 1.01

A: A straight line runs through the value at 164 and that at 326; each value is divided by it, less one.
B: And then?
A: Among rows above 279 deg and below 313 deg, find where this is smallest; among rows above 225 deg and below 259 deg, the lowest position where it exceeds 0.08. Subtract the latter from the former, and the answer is 76 deg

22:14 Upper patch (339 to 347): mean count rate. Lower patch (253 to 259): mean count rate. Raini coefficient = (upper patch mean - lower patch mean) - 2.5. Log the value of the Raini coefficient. -7.7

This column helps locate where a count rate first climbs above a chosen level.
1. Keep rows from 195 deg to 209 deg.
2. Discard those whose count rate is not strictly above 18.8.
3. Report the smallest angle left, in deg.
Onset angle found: 196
